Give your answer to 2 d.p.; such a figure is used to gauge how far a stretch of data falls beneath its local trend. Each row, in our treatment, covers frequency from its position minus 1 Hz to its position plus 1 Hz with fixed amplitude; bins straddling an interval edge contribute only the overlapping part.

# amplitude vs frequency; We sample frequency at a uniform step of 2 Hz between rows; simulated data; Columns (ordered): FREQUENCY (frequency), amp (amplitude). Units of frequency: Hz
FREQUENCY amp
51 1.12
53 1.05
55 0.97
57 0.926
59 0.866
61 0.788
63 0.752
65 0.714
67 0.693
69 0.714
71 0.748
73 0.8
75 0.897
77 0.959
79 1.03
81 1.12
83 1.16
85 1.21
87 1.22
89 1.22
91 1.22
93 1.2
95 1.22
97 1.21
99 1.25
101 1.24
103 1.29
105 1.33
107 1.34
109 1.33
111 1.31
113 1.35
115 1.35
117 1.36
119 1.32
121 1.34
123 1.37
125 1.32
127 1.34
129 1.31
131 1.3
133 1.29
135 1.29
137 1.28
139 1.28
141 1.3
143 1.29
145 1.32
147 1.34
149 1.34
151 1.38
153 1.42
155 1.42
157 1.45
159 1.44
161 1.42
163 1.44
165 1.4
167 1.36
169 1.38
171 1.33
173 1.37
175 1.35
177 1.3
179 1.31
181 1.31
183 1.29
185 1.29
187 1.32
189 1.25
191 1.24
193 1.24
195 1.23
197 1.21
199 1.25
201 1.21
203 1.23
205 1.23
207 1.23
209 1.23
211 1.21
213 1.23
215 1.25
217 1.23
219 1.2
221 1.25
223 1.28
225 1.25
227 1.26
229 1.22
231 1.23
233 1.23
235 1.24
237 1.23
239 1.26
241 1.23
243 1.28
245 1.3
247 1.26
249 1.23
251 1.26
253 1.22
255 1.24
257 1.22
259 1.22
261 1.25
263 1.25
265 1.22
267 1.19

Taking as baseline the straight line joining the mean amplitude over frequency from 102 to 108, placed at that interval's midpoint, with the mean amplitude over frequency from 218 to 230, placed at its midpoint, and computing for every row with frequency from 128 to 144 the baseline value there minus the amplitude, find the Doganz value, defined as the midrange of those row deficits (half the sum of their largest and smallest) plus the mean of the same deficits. 0.01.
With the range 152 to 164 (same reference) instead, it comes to -0.29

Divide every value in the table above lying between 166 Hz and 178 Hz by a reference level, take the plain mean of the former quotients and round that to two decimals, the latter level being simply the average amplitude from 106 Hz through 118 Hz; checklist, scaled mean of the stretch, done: 1.01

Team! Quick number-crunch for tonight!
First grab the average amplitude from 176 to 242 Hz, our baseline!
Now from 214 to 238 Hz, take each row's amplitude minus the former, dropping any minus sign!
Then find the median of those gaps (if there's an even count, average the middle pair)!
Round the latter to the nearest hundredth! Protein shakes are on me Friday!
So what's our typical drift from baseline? 0.02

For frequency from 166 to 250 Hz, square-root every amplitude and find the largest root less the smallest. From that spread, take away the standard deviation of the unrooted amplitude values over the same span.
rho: 0.033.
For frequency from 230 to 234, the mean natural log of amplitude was 0.207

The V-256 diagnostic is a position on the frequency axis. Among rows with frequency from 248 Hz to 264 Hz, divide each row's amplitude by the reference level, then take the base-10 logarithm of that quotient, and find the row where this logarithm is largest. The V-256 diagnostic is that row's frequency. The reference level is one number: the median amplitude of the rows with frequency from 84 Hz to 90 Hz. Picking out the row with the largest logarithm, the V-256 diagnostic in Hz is 251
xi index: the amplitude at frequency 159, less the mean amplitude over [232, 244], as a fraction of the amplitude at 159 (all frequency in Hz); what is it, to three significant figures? 0.135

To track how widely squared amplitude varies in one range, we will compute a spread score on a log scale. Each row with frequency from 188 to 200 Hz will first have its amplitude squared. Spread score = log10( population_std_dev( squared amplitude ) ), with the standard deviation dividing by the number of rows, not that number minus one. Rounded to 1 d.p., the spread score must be -1.5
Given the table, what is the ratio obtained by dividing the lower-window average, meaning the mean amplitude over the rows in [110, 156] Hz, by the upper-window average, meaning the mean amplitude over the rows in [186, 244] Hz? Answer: 1.07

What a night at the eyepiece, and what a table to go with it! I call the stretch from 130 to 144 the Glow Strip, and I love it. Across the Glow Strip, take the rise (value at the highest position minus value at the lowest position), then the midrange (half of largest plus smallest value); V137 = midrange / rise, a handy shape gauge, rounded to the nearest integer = -129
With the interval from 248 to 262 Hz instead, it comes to 62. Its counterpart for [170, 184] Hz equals -33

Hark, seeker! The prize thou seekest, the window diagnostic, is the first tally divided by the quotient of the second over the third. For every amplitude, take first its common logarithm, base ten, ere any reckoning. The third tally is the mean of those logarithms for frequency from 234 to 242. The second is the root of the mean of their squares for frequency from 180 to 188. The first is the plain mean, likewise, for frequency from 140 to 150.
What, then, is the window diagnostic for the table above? 0.097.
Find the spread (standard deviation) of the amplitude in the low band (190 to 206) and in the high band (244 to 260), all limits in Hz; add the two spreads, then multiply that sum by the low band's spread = 0.001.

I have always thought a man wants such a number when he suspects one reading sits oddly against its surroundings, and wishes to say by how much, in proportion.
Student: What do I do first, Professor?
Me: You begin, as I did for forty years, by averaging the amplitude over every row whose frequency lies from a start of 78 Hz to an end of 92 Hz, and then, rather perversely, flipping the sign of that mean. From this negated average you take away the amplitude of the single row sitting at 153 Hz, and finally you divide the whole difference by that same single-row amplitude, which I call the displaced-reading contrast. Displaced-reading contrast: -1.82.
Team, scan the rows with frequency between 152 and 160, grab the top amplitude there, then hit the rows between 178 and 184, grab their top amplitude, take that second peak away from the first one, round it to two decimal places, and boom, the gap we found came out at 0.14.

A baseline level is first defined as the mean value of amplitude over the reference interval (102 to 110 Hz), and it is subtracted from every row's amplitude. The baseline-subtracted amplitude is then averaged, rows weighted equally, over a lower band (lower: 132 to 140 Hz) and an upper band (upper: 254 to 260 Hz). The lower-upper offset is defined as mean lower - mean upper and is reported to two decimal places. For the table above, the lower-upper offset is 0.06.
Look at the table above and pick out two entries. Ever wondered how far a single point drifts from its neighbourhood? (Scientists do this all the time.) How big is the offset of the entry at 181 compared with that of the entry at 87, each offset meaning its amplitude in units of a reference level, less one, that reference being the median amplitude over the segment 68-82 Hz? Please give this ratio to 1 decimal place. 1.3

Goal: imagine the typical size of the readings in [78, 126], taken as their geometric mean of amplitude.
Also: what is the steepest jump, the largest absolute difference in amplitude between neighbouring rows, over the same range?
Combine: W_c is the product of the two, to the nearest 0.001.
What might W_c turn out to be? 0.113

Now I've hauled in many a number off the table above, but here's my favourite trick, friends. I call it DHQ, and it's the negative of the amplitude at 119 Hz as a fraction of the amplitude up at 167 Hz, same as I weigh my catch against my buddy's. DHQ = -0.97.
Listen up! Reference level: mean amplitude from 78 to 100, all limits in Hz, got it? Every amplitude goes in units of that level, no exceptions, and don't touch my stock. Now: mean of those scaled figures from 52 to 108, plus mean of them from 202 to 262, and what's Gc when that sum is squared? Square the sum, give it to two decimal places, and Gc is 3.69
